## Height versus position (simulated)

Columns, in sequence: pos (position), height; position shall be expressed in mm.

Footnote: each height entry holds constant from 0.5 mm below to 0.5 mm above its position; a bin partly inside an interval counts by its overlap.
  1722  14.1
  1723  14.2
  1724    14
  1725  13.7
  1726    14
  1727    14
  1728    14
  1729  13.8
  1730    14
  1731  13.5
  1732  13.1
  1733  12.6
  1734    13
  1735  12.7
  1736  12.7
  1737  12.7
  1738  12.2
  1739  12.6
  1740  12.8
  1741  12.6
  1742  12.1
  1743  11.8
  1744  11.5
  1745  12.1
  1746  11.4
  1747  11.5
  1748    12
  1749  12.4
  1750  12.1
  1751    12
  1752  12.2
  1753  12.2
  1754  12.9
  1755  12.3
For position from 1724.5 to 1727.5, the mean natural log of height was 2.63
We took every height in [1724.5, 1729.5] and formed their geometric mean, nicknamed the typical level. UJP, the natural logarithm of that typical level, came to 2.63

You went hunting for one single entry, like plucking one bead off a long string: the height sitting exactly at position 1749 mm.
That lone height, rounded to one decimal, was 12.4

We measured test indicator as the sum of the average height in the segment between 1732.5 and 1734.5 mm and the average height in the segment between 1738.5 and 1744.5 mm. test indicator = 25.0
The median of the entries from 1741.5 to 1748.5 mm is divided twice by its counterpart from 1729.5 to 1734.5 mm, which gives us 0.0688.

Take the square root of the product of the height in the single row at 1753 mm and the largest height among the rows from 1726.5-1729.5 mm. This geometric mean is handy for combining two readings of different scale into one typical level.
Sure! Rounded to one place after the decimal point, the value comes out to 13.1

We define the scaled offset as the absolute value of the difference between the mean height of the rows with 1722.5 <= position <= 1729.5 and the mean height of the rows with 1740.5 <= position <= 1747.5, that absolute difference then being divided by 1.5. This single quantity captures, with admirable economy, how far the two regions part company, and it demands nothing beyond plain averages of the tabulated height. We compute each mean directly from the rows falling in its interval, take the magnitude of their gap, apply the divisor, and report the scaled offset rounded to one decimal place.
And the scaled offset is 1.4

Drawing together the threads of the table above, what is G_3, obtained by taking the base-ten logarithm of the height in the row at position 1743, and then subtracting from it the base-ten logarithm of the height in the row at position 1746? 0.015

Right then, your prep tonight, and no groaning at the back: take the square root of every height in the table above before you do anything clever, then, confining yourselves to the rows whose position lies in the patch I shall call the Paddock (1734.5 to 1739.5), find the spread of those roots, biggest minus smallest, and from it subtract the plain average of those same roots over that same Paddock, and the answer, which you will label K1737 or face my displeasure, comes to -3.48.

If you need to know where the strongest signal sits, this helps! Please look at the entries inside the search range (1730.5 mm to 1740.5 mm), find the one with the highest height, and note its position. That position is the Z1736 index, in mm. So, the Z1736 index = 1731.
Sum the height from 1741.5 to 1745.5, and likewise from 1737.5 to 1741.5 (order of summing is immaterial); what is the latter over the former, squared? 1.12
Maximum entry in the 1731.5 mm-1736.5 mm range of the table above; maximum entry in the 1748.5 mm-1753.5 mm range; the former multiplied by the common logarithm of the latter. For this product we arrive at 14.3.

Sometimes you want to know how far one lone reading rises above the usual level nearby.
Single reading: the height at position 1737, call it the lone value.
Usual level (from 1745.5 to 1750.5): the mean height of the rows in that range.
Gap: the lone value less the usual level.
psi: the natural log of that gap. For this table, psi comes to -0.2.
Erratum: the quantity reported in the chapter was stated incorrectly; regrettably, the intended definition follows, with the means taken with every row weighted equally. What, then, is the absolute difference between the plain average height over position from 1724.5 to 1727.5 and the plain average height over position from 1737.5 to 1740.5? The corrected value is 1.4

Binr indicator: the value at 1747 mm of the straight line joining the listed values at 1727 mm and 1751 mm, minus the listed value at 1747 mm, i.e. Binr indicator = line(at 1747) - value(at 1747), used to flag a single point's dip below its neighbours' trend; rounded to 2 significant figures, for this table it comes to 0.83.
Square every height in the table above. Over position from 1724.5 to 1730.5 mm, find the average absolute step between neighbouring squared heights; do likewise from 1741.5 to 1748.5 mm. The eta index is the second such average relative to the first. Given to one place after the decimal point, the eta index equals 2.5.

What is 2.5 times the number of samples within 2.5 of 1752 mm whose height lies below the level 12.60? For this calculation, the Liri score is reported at 10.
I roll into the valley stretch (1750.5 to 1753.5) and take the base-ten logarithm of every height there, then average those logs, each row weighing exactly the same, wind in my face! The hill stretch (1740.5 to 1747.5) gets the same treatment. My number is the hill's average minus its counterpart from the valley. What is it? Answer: -0.01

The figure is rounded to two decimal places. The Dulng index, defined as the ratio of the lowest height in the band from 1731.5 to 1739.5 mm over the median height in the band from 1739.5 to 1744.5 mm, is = 1.01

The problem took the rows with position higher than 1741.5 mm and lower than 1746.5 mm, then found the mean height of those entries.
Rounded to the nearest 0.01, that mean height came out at 11.78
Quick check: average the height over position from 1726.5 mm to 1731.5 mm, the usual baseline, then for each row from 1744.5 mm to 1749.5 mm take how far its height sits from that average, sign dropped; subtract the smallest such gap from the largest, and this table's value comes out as 1.00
